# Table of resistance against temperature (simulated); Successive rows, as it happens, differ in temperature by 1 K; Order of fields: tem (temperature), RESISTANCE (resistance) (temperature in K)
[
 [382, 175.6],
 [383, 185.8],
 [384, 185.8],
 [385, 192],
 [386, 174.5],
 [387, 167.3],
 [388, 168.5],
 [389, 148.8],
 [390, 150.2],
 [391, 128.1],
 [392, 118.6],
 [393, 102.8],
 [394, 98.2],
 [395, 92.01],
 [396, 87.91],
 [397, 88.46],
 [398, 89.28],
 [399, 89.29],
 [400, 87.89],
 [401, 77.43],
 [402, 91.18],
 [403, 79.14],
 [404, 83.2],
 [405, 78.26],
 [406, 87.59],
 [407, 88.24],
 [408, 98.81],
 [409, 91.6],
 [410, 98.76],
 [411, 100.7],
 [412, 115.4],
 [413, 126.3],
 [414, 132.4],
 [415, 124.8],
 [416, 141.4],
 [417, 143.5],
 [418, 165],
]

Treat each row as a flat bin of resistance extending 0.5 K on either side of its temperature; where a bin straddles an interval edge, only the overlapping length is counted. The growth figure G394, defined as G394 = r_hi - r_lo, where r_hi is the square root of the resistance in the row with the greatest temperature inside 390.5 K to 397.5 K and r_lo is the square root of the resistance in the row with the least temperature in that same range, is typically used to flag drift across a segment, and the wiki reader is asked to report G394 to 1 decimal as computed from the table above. -1.9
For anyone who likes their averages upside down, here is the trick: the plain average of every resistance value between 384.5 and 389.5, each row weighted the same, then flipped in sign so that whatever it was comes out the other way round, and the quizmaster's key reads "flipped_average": -170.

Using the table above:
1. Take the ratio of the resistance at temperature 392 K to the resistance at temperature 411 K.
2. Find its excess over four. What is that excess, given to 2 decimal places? -2.82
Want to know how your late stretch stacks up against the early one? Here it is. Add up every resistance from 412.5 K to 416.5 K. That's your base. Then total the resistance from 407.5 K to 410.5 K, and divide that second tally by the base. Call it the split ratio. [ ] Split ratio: 0.6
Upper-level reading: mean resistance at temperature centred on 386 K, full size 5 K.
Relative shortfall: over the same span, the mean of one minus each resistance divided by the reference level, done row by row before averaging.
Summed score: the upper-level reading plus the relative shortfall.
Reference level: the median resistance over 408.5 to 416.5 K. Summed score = 177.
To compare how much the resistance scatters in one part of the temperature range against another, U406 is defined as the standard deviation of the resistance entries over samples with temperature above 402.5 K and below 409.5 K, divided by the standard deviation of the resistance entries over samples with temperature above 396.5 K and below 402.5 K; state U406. 1.5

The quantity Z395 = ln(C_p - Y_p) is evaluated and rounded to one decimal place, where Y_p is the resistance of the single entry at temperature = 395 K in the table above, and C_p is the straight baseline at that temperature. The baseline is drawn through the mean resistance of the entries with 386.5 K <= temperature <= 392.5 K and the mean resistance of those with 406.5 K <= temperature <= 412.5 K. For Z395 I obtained 3.7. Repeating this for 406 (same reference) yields 3.0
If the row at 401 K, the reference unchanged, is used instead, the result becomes 3.7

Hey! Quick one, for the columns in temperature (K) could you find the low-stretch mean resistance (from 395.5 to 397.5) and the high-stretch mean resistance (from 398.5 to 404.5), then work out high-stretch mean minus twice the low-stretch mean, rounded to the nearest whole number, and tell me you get -92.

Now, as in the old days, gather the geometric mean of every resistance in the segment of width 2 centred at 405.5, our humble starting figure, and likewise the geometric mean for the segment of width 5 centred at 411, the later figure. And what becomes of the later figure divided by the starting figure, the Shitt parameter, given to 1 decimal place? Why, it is 1.3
